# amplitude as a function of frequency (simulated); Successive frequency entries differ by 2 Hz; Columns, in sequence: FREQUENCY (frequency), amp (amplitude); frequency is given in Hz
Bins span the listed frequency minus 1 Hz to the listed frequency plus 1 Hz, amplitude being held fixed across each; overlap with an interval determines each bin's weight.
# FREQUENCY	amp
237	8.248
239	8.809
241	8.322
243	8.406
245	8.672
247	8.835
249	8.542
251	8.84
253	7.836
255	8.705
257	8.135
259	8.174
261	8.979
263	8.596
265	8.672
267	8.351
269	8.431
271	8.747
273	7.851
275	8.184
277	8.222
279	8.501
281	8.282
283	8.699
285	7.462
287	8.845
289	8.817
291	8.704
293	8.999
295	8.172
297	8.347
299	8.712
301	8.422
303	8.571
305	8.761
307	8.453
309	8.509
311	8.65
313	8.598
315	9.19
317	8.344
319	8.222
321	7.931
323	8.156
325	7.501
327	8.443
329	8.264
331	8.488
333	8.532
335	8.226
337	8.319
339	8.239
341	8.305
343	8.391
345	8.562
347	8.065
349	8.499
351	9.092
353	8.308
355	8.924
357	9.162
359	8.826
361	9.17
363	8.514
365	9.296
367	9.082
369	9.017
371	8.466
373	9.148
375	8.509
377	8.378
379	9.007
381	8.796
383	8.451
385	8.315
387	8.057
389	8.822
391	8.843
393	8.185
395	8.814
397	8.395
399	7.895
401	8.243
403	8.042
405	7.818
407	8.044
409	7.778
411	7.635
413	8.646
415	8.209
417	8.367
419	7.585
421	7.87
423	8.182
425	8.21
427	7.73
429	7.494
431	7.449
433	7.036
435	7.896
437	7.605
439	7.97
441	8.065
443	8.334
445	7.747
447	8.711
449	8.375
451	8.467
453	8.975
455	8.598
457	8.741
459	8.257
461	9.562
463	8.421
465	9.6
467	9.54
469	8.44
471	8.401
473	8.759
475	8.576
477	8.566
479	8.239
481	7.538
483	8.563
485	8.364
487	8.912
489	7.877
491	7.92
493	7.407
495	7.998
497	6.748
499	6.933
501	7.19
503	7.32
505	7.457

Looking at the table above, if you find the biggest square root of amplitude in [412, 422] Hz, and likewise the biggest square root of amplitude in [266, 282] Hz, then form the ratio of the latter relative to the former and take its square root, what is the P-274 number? 1.00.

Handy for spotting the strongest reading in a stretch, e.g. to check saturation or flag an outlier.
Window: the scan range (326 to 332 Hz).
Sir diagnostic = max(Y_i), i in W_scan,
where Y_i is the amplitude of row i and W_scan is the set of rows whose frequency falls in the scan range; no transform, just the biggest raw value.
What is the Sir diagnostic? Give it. 8.488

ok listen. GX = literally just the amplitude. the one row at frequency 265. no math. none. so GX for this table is 8.672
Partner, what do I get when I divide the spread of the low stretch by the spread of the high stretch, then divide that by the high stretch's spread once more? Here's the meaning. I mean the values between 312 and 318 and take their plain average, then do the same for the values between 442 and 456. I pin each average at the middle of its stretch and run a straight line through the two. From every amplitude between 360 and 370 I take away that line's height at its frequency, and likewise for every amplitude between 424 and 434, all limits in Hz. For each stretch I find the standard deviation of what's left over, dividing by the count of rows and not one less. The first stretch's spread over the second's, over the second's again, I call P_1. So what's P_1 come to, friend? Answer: 1.9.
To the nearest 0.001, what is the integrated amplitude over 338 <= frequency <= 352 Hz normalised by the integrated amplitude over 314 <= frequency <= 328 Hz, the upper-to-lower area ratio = 1.024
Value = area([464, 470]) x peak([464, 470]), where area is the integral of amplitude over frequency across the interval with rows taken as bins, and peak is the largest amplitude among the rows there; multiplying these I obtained 530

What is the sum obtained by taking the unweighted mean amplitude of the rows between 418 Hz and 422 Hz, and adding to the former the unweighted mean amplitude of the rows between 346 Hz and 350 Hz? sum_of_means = 16.0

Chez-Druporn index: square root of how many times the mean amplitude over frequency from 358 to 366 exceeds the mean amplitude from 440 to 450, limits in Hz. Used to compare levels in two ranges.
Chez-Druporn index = 1.04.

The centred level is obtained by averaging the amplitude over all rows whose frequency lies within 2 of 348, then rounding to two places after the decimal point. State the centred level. 8.28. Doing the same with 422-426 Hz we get 8.20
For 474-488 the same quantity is 8.39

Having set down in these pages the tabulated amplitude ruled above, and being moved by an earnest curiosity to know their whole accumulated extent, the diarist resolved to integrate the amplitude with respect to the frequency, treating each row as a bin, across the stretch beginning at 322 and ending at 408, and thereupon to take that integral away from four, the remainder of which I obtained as -727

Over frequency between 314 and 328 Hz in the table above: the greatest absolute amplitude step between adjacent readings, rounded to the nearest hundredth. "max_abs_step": 0.94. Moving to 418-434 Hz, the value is 0.48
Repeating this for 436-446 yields 0.59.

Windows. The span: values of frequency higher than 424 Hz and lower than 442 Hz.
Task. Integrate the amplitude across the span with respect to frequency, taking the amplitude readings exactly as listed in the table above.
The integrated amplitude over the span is 139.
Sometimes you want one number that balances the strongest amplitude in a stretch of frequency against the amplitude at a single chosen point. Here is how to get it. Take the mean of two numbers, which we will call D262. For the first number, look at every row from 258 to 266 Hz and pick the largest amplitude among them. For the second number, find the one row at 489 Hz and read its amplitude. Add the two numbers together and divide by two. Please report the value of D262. 8.4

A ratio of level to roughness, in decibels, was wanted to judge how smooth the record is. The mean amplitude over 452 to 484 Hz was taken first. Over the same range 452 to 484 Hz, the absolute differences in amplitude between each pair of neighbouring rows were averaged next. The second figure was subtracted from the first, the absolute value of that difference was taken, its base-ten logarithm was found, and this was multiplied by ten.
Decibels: 9.09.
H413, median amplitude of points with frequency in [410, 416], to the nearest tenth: 8.2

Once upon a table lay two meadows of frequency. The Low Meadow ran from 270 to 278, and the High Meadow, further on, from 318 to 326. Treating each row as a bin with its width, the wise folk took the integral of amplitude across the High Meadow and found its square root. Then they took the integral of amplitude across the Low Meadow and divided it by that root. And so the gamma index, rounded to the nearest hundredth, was 8.28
